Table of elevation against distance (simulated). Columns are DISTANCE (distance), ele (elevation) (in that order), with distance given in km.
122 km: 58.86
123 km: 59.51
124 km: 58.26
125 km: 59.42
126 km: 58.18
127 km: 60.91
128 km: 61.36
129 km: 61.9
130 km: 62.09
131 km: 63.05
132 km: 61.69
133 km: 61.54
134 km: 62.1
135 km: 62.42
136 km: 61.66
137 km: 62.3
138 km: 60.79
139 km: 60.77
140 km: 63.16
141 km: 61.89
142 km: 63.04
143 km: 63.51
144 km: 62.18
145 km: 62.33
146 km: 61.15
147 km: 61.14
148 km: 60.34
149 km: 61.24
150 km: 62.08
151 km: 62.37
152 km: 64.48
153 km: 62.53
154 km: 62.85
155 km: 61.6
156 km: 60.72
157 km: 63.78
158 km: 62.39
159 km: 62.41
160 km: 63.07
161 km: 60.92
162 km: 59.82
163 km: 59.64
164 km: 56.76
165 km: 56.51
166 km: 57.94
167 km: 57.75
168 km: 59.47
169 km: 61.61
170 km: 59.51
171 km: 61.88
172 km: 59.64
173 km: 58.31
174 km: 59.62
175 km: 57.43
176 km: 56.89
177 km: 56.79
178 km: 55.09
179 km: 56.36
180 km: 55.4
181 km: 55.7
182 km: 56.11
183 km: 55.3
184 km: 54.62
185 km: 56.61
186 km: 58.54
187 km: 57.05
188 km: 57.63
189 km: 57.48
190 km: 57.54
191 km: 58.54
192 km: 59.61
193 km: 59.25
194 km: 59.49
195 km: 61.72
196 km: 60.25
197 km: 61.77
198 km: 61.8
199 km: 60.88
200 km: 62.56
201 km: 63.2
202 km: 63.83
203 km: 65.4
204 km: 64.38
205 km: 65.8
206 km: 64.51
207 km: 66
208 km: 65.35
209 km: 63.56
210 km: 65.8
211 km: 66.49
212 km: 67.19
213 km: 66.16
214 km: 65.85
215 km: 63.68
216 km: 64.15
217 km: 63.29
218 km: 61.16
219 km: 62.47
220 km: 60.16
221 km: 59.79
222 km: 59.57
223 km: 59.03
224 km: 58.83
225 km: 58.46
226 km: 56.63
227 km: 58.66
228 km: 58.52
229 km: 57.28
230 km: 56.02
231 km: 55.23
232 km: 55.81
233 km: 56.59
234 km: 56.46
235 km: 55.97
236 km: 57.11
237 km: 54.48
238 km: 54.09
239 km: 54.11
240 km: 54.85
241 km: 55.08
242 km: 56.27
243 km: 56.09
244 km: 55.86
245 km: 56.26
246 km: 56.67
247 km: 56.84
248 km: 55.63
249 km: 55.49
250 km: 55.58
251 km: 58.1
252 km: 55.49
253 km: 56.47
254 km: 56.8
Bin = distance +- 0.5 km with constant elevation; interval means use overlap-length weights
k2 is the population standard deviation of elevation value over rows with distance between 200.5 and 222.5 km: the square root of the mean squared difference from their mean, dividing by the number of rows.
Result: 2.2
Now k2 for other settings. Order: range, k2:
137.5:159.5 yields 1.1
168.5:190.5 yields 1.9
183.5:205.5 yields 3.0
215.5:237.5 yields 2.6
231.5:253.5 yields 1.0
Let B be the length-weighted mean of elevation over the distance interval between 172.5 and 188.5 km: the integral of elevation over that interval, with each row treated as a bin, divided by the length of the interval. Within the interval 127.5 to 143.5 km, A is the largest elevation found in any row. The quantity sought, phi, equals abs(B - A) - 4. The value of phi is 2.8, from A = 63.51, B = 57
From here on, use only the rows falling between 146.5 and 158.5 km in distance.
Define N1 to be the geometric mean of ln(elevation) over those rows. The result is 4.13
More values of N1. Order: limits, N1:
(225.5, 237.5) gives 4.04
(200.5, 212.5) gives 4.18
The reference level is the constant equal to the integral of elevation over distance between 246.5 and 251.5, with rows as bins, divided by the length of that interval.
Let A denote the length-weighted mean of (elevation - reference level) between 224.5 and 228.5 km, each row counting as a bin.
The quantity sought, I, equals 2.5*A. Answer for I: 4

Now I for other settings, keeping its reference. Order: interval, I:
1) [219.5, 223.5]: 8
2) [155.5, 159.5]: 15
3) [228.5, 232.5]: -1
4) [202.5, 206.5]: 22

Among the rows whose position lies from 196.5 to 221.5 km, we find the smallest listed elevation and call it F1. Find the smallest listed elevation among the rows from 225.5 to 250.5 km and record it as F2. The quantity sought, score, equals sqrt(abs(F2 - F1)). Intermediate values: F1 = 59.79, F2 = 54.09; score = 2.4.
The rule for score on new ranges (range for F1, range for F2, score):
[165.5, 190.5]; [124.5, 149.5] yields 1.9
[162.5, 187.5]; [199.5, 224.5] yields 2.1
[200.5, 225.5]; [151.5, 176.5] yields 1.4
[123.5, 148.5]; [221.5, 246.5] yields 2.0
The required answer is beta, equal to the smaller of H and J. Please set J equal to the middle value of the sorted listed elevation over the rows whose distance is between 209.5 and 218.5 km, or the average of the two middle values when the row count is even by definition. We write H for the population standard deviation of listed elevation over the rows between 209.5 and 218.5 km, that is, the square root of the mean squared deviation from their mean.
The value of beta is 1.8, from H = 1.8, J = 66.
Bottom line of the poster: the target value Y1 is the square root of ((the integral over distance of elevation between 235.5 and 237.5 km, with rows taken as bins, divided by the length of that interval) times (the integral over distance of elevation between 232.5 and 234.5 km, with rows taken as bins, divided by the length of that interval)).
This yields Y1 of 56.2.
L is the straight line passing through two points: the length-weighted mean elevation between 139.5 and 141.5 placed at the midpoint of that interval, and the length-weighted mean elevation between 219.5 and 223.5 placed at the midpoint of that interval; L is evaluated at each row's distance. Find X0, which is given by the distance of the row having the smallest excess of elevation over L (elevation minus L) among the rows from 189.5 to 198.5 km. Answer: 190 km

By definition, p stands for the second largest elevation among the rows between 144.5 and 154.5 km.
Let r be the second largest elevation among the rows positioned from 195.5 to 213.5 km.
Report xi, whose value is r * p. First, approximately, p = 62.85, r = 66.49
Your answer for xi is 4179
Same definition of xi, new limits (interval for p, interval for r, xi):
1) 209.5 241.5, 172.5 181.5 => 3877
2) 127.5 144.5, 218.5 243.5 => 3800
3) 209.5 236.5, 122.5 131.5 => 4128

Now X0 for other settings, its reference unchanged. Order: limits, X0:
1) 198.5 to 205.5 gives 199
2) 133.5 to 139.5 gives 138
